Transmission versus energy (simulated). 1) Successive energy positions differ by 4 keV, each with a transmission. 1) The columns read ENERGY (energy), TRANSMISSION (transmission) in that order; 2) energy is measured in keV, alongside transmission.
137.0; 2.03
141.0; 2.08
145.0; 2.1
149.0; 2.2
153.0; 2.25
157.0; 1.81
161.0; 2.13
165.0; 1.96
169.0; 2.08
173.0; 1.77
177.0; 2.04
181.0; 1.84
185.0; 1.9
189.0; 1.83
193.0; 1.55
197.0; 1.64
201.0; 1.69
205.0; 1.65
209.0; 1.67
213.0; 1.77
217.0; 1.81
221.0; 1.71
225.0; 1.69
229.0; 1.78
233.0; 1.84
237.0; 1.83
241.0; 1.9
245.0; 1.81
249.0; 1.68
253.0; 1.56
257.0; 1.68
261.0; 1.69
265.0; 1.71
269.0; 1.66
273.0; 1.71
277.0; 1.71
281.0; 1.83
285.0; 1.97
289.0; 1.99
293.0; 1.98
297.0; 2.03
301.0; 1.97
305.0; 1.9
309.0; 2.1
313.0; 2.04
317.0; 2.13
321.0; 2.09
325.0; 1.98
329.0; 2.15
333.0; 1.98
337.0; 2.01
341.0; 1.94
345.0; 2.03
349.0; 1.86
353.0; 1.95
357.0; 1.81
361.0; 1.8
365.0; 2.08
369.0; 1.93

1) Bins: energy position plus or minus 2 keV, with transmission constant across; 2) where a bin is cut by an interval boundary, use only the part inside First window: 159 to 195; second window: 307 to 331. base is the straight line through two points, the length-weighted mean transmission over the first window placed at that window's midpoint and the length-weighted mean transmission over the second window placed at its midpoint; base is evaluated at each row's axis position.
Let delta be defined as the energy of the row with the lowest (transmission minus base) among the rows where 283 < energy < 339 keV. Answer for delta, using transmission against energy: 305.0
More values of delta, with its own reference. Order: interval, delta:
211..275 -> 253.0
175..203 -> 193.0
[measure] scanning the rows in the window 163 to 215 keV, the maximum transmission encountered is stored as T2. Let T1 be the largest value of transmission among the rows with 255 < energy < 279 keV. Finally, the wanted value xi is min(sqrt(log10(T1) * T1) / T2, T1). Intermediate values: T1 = 1.71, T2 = 2.08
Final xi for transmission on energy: 0.30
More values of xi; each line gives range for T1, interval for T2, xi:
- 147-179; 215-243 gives 0.47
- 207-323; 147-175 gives 0.37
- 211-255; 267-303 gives 0.36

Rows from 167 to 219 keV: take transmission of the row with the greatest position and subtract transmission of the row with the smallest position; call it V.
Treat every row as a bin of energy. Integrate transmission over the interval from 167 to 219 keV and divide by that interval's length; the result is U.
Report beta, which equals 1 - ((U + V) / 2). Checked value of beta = 0.24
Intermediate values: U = 1.79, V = -0.27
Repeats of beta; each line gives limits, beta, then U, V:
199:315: -0.08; 1.81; 0.35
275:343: -0.11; 1.99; 0.23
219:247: 0.05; 1.79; 0.10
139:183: 0.11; 2.02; -0.24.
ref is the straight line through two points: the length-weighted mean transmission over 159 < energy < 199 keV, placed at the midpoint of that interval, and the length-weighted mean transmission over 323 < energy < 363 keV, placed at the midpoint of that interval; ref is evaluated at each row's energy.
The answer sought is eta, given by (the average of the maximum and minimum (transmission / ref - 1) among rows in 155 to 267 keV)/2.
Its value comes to -0.010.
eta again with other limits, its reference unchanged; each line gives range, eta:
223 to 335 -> -0.019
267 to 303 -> -0.020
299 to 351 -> 0.014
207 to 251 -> -0.030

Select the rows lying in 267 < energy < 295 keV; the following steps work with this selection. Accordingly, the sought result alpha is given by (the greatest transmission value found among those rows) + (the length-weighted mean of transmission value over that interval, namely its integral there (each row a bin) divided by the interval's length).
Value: 3.8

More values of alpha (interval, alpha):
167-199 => 3.9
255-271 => 3.4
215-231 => 3.6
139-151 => 4.3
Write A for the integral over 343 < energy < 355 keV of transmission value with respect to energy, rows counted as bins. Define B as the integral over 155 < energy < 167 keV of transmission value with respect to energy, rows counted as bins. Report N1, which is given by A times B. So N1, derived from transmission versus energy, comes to 551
